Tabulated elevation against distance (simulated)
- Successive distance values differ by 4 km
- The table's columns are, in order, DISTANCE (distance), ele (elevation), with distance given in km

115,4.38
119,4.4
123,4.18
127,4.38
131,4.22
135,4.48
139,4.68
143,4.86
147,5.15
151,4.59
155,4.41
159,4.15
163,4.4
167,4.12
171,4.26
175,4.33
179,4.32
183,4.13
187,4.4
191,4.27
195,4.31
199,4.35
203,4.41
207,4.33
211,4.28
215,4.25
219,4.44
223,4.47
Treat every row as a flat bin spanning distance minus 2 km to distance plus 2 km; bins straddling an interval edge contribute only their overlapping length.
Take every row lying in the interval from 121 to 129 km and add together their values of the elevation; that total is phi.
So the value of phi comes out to 9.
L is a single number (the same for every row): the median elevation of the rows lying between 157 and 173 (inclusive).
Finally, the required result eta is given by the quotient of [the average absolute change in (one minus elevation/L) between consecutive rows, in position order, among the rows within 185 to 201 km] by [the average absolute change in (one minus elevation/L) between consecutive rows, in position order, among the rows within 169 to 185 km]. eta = 0.8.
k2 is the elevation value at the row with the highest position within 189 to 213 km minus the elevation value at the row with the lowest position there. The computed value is 0.01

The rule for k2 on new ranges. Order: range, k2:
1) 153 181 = -0.09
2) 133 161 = -0.33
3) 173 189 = 0.07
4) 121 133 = 0.04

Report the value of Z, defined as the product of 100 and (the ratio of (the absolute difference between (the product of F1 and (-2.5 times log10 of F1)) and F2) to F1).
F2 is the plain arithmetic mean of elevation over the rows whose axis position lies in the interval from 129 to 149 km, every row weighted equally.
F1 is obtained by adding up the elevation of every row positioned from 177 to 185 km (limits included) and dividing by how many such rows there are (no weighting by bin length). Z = 267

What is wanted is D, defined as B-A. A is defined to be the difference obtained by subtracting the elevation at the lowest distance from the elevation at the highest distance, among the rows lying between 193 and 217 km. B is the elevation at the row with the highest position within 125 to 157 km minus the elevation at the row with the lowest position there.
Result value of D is 0.09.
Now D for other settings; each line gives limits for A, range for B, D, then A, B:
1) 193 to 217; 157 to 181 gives 0.23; -0.06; 0.2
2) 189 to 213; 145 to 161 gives -1.01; 0.01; -1.0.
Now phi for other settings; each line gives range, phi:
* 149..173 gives 26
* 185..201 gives 17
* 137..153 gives 19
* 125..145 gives 23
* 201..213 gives 13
